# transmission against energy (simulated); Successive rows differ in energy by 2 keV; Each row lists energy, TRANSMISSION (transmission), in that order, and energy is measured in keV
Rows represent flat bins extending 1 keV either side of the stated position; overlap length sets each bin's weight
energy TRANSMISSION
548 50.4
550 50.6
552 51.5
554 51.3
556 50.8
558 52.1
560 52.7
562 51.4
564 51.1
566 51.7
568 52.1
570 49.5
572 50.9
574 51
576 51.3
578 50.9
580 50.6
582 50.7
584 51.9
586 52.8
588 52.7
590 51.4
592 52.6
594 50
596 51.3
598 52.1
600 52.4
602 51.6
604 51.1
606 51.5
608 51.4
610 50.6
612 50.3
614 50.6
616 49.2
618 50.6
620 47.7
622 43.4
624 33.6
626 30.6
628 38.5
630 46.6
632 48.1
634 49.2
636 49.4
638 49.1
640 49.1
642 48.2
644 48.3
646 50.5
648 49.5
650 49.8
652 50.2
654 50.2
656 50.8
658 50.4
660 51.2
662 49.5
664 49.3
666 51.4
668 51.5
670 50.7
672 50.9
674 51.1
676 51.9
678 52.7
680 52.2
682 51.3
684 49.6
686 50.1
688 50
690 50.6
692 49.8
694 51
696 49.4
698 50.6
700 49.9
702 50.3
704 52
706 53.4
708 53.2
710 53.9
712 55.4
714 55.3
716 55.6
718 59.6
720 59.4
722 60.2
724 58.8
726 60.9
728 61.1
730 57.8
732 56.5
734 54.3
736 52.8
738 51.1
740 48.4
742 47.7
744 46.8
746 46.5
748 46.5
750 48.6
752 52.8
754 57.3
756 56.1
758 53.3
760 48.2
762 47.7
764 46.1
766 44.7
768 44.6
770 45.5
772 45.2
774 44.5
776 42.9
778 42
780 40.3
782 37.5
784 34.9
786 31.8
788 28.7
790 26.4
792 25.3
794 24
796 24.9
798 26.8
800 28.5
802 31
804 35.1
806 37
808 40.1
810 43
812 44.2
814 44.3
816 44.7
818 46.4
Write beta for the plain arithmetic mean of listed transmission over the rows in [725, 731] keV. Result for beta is 59.9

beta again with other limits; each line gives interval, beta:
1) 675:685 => 51.5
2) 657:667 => 50.4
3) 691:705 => 50.4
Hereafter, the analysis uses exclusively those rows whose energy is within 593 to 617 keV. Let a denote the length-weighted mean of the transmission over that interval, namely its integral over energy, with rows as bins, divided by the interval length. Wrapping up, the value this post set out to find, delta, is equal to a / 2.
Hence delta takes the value 25.5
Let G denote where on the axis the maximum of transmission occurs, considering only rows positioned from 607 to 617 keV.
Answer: 608 keV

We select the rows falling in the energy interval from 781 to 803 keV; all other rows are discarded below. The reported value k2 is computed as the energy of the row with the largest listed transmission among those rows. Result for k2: 782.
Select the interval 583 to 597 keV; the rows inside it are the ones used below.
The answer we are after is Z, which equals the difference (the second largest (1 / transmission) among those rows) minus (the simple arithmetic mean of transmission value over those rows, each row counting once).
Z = -51.8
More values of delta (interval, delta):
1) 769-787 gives 20.3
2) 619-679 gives 24.1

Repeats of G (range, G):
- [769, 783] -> 770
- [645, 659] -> 656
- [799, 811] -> 810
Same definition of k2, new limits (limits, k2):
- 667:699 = 678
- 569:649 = 586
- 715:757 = 728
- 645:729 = 728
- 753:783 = 754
